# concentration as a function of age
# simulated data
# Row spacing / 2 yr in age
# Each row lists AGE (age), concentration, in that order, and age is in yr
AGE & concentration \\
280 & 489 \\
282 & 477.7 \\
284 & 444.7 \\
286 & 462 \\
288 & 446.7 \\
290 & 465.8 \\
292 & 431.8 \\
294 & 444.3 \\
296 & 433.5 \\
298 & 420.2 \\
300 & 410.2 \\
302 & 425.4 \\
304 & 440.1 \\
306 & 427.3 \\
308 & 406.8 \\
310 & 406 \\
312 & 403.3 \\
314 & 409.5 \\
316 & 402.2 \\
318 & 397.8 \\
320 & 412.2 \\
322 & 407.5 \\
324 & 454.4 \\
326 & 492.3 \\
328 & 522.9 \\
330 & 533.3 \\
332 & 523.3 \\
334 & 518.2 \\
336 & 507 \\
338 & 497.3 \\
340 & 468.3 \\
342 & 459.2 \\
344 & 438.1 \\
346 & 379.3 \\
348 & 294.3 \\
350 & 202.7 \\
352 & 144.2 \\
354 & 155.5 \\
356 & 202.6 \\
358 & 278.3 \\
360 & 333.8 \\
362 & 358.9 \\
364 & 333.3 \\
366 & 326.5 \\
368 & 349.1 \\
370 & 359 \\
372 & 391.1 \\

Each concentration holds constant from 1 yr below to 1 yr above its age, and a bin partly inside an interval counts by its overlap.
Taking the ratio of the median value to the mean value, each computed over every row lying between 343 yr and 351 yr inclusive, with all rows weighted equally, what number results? 1.02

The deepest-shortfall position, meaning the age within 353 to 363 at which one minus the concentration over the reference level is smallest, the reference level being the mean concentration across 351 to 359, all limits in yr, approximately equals 362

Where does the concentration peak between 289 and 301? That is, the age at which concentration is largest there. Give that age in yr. 290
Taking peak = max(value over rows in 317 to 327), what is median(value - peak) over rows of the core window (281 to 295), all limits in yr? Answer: -46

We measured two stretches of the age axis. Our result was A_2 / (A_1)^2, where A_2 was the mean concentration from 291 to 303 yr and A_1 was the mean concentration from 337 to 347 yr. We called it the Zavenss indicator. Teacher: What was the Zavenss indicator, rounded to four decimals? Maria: 0.0021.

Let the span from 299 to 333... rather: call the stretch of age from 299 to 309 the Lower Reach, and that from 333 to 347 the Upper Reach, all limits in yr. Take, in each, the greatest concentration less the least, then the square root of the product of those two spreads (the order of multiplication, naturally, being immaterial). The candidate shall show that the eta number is 68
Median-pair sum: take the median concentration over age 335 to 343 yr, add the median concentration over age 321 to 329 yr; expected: 956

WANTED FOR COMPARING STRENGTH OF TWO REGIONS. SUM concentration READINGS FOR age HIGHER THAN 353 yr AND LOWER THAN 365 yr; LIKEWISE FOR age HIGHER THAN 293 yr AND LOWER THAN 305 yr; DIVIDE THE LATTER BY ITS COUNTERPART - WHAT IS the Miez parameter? 1.5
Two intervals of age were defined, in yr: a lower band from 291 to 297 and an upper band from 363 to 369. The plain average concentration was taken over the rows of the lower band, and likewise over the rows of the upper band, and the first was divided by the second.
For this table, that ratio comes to 1.30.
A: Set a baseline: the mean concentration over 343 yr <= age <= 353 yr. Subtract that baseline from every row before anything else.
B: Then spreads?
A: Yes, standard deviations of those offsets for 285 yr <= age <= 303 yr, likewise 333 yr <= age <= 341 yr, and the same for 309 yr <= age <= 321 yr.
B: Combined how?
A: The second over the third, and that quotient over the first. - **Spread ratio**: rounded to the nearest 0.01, 0.22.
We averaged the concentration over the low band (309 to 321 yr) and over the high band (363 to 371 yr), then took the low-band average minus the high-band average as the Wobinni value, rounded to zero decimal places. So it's 63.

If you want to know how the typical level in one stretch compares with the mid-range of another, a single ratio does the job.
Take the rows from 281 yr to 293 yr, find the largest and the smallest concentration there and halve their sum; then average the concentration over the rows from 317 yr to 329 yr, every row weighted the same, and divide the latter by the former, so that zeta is 0.98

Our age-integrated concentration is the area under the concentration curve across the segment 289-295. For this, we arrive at 2684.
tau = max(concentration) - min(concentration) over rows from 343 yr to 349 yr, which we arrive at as 144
